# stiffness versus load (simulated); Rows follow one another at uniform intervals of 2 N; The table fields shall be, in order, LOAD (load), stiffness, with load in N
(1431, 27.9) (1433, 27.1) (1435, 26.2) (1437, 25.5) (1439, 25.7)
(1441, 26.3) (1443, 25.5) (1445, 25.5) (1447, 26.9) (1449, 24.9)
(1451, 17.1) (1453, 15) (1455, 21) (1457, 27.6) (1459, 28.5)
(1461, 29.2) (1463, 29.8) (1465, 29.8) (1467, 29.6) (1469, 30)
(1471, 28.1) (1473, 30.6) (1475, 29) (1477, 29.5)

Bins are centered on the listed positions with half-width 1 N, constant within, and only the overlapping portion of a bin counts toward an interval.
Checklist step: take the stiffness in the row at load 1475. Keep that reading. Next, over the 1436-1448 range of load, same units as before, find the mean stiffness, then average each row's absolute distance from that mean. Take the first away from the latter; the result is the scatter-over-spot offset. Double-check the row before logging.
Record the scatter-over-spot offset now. -28.5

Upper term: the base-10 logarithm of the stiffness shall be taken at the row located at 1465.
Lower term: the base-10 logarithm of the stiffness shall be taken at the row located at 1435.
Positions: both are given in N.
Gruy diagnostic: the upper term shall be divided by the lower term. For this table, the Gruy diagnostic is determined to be 1.039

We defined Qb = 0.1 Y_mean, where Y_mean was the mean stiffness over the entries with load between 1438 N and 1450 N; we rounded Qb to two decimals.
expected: 2.58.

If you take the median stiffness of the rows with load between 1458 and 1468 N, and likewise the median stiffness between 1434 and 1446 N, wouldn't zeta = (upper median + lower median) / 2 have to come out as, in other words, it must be 27.6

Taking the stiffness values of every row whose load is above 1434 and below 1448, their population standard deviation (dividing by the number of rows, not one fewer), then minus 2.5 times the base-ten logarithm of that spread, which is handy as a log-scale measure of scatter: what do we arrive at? 0.75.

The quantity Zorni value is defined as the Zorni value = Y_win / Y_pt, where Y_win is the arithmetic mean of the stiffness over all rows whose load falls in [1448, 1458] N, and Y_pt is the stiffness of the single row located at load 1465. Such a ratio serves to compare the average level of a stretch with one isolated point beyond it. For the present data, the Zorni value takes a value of 0.71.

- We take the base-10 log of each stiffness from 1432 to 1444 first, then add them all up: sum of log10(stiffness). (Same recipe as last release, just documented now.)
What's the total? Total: 8.5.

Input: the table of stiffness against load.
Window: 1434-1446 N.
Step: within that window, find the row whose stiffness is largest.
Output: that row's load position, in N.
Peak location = 1441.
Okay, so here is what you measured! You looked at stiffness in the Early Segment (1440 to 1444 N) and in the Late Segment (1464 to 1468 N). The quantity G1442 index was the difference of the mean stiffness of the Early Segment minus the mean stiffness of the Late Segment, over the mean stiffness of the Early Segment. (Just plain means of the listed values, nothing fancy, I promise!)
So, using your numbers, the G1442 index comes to -0.15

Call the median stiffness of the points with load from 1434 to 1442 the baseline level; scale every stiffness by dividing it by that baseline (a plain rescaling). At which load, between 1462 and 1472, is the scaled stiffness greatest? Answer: 1469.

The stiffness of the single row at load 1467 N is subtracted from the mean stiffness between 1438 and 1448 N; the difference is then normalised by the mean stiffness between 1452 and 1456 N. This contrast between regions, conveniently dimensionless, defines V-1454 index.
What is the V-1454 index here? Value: -0.201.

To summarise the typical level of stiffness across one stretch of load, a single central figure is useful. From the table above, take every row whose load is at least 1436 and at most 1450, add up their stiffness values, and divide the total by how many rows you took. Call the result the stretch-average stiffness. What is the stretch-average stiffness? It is 26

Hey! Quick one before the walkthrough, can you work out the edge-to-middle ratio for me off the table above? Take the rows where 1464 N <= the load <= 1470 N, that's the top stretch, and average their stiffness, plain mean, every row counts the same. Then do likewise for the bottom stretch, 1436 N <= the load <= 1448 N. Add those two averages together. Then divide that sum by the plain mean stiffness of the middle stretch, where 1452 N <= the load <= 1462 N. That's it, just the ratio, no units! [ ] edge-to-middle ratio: 2.3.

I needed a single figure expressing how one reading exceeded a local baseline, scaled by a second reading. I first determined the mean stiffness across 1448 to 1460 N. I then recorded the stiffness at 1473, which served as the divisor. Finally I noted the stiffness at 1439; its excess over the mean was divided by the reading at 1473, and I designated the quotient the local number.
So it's 0.11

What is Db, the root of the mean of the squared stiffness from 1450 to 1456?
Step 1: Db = 18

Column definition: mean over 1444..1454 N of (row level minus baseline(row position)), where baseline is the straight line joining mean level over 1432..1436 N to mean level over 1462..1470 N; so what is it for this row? -6.2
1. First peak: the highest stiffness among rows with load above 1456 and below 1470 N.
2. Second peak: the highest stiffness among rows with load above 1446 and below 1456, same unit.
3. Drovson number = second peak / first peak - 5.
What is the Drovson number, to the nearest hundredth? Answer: -4.10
